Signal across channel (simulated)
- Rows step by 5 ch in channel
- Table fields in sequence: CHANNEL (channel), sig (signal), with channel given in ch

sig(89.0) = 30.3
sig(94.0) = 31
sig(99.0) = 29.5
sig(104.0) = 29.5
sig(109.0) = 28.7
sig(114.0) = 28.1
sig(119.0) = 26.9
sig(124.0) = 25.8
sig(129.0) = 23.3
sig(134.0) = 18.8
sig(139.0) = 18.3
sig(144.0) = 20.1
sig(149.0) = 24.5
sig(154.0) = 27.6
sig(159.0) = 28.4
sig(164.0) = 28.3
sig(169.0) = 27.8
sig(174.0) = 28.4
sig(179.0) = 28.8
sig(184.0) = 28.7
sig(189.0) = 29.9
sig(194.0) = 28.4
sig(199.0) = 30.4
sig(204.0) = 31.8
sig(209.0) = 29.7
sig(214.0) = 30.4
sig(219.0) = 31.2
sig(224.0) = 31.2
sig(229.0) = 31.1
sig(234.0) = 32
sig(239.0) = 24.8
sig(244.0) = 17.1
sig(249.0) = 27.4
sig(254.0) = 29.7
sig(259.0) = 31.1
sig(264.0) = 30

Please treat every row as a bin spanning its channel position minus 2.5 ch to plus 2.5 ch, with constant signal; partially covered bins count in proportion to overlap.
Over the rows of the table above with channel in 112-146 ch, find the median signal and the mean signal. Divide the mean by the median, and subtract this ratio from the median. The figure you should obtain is 22.3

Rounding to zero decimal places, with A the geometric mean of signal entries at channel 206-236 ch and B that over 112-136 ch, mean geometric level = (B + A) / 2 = 28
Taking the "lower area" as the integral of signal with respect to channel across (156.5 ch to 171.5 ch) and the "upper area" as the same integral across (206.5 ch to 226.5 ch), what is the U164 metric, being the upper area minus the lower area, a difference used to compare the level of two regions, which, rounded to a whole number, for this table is 190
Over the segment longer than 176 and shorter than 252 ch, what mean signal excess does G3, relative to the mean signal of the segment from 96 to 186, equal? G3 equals 2.7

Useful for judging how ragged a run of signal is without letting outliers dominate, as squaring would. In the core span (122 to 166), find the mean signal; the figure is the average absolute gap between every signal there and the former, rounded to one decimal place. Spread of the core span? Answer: 3.4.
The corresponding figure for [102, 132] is 1.7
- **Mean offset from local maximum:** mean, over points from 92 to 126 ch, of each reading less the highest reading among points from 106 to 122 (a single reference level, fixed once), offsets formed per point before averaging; -0.2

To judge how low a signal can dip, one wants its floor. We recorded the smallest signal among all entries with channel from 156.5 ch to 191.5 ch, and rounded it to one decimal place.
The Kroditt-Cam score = 27.8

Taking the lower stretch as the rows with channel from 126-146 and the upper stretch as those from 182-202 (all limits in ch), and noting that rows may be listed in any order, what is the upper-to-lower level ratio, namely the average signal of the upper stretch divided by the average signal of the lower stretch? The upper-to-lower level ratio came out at 1.5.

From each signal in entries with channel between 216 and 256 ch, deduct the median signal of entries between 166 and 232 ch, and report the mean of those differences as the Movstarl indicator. -1.8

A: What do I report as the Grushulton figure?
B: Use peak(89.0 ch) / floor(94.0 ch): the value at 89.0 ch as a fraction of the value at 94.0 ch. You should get 0.98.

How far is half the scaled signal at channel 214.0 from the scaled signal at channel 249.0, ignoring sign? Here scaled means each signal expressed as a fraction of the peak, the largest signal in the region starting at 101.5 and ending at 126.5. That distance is 0.41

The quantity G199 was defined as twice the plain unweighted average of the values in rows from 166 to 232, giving 60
